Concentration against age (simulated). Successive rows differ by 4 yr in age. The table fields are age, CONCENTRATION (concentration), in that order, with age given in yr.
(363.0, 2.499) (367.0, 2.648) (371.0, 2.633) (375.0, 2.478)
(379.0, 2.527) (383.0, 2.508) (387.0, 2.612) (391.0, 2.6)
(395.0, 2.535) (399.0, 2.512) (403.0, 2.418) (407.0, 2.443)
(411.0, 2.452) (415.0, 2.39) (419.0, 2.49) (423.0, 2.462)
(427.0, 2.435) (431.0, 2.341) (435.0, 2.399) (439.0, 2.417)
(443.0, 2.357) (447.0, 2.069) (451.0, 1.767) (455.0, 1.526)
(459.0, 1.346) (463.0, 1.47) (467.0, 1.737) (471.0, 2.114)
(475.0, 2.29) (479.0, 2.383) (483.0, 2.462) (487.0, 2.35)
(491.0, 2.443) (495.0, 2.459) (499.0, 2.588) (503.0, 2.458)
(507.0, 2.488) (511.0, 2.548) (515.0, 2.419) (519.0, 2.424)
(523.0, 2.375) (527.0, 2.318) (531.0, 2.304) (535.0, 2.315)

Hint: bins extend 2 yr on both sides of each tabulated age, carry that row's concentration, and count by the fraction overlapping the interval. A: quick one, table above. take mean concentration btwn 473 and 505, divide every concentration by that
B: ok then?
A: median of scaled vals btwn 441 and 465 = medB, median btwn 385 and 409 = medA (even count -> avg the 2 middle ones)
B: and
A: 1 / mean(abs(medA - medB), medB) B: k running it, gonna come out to 1.93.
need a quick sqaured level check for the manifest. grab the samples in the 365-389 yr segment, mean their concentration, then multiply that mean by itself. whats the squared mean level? 6.6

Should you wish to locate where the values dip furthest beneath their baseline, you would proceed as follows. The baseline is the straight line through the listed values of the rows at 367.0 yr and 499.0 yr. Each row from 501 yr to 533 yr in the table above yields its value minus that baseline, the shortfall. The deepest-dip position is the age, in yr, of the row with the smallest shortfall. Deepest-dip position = 531.0 yr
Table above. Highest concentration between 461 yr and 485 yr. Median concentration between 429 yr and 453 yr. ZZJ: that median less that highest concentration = -0.113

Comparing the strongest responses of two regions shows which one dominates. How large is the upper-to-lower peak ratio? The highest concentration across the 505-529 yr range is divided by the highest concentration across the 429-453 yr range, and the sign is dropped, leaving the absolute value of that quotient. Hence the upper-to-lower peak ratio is 1.05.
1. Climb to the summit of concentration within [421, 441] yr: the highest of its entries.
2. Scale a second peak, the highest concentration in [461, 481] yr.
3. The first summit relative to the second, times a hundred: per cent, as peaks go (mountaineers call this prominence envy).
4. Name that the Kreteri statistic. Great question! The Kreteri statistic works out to 103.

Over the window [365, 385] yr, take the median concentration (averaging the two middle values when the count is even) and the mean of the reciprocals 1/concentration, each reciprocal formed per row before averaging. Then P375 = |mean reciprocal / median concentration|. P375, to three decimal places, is 0.155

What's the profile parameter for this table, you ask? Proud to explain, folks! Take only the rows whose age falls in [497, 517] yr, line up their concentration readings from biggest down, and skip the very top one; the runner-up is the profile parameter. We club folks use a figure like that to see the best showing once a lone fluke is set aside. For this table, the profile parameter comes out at 2.548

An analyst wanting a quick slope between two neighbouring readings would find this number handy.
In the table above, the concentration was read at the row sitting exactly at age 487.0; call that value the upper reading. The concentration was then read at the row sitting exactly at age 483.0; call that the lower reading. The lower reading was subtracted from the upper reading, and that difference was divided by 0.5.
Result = -0.22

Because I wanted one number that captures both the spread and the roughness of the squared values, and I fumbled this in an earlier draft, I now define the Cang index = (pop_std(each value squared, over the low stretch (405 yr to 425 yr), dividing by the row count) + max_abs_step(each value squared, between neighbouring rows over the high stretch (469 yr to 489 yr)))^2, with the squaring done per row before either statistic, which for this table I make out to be 0.9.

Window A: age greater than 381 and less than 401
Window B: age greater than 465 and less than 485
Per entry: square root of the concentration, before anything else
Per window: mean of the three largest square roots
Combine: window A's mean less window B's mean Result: 0.065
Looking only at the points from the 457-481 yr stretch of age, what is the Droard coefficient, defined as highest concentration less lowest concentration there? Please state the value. 1.04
